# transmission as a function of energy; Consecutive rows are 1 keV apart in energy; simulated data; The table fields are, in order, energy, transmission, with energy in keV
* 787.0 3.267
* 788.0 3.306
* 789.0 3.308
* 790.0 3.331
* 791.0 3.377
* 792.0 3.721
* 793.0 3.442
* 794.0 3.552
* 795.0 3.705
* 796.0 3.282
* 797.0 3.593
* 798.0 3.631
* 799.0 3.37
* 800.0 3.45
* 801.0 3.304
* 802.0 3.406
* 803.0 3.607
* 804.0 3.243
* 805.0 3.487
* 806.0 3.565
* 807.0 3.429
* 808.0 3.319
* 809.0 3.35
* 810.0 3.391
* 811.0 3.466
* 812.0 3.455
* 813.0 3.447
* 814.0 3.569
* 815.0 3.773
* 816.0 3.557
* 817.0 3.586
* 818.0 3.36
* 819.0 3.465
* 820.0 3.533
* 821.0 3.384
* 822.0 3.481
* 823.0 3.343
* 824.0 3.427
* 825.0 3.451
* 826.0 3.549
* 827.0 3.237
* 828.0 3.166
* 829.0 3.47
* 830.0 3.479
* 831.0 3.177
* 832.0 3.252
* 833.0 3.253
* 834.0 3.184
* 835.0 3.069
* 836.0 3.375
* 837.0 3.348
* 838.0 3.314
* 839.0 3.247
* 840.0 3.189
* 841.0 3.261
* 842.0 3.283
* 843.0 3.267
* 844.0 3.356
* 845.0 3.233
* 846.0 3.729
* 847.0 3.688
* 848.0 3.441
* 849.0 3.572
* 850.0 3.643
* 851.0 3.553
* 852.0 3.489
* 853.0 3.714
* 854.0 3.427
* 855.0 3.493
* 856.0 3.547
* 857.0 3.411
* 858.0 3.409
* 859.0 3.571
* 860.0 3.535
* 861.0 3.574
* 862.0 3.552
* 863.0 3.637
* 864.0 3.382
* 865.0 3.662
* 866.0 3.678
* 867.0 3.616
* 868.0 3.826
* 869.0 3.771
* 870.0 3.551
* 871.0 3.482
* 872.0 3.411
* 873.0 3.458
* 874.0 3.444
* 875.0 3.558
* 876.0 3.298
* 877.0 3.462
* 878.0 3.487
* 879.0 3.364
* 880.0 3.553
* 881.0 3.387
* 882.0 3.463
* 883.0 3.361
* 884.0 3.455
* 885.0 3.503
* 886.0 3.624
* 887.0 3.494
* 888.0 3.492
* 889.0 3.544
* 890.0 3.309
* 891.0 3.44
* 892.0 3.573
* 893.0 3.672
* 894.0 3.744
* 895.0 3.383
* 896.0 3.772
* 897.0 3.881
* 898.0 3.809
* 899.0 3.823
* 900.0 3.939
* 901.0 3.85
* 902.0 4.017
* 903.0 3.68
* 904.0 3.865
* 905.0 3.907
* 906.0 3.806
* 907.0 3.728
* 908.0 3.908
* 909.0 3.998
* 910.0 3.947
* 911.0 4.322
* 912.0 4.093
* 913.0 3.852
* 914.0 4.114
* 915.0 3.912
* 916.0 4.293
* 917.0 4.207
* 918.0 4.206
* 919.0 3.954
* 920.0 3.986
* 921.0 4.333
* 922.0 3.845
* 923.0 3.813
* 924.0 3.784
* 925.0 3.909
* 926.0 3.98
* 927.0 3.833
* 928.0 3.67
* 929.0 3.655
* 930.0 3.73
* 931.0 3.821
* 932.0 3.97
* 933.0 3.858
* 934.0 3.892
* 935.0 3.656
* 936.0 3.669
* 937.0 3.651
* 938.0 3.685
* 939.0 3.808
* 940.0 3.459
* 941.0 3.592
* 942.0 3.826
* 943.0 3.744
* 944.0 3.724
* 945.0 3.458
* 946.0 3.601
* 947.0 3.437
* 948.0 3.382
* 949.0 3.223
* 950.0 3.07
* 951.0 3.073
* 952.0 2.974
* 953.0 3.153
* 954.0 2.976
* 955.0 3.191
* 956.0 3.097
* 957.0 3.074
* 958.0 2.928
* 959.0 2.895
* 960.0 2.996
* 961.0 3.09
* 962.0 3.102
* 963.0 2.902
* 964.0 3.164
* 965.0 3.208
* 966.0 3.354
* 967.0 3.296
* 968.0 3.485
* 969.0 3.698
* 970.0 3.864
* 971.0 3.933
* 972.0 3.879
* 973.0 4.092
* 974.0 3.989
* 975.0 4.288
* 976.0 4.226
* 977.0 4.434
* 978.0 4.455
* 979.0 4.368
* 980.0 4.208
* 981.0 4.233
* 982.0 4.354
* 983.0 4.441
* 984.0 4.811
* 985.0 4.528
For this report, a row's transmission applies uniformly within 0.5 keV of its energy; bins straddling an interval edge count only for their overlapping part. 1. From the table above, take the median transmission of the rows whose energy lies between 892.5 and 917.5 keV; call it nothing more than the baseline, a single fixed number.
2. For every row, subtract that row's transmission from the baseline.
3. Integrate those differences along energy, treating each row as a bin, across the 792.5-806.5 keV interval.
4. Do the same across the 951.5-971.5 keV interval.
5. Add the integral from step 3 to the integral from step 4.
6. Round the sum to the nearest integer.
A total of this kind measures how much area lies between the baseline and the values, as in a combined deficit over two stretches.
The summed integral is 19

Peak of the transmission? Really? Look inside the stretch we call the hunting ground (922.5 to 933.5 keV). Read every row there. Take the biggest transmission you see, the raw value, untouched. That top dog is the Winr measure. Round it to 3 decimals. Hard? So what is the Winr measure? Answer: 3.980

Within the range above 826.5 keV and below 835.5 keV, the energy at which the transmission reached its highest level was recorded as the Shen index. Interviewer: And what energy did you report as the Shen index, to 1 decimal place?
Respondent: 830.0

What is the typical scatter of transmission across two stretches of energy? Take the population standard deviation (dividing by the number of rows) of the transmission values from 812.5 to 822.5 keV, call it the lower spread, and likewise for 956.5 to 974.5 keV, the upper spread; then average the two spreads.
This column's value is 0.258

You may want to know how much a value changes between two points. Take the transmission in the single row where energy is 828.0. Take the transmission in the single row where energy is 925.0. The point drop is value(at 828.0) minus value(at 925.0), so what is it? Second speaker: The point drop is -0.74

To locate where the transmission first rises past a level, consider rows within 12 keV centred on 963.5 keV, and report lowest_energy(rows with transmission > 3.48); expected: 968.0 keV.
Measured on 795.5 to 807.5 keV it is 797.0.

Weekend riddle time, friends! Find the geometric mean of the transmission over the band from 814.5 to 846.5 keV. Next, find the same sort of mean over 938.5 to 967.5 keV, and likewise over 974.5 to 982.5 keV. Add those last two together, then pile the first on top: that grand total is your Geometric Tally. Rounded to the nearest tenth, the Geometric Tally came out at 10.9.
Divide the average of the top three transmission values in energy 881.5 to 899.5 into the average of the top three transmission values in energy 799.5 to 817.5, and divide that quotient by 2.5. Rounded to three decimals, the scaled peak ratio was 0.381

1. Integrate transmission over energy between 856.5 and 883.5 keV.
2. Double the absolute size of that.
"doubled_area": 190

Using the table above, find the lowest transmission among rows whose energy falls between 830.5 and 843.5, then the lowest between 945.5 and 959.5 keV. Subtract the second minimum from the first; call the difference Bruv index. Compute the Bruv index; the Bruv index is 0.17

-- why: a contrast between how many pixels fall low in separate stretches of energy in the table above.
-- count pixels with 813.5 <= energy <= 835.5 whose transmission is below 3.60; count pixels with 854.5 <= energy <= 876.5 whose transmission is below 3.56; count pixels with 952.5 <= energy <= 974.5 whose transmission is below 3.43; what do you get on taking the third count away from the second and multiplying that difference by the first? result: -21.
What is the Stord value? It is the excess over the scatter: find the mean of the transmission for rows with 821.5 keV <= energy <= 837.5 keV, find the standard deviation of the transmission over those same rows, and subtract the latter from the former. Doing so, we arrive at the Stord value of 3.19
